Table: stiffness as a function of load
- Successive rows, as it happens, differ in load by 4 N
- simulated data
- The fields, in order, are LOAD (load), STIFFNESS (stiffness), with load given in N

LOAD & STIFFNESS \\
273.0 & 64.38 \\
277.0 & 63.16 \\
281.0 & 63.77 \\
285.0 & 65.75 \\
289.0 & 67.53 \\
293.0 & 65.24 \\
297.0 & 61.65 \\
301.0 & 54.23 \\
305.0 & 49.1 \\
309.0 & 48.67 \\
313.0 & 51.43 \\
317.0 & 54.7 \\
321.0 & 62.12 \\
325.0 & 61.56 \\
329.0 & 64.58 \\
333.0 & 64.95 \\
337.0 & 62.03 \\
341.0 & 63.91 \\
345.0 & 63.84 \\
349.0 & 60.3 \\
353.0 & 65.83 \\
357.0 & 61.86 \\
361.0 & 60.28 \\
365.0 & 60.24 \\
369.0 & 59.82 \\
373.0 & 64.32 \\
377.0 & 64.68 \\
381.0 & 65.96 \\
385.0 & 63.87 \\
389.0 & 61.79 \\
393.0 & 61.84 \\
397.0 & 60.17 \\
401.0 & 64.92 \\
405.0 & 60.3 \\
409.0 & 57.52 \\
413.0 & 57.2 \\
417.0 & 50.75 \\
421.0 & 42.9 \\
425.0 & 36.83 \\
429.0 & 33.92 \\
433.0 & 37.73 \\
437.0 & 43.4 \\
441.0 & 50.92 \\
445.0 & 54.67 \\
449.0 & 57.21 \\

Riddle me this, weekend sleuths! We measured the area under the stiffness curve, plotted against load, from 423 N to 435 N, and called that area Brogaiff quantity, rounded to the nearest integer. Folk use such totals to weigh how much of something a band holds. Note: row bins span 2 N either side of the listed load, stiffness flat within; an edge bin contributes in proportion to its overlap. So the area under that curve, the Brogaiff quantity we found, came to 434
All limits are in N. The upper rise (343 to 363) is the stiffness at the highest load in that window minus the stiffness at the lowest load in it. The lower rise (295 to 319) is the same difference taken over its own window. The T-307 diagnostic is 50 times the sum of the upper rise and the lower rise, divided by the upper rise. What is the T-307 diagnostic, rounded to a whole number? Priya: 148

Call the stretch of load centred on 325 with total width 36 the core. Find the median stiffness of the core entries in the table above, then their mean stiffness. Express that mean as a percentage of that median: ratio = 96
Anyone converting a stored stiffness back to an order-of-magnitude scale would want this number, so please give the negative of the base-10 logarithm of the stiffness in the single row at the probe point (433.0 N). -1.58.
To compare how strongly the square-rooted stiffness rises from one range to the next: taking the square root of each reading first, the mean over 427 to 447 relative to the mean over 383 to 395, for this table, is 0.84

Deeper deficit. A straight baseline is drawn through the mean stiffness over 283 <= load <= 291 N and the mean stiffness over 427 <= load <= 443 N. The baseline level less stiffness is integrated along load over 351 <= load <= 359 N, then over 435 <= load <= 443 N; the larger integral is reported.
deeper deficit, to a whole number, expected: -51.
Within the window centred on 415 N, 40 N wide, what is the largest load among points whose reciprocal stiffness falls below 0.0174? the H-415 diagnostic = 409.0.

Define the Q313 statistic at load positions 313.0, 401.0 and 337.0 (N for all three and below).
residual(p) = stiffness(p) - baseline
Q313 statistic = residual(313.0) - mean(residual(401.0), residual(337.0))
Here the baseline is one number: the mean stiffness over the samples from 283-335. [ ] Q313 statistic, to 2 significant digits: -12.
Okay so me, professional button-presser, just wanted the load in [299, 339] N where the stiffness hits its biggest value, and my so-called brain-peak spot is 333.0 N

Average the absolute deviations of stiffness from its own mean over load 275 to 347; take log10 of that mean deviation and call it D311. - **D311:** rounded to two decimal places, 0.69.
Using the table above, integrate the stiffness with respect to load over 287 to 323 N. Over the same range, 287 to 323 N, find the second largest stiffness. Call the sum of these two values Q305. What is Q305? 2124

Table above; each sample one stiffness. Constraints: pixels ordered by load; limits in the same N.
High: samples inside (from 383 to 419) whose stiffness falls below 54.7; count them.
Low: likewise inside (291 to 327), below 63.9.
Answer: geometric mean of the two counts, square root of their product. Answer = 2.8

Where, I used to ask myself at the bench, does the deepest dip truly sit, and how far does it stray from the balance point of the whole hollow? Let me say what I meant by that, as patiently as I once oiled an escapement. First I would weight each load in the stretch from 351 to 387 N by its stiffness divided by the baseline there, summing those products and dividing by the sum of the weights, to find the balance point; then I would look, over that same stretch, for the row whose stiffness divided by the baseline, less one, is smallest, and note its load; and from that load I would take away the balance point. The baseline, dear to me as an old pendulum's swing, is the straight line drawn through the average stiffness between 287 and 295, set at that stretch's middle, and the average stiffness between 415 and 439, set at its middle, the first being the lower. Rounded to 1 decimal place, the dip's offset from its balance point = -8.5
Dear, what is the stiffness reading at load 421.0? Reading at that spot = 42.9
